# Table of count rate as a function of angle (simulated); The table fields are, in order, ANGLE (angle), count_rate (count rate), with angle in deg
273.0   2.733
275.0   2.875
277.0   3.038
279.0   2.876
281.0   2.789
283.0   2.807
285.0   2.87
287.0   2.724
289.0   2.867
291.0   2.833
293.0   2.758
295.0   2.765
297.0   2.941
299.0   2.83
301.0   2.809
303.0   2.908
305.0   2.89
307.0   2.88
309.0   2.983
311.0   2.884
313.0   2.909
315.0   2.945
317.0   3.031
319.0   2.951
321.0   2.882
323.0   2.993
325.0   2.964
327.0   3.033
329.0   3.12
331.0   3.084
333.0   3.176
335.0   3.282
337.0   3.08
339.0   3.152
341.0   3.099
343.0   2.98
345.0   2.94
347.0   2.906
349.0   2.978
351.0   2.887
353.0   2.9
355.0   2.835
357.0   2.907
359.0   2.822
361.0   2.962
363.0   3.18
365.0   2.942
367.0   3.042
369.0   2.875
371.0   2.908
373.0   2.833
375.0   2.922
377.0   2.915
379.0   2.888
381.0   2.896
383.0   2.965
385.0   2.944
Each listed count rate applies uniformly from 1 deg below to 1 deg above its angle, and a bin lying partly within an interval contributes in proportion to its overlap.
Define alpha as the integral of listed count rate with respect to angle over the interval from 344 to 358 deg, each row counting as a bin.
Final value 40.7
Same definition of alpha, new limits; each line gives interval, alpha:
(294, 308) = 40.0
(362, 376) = 41.4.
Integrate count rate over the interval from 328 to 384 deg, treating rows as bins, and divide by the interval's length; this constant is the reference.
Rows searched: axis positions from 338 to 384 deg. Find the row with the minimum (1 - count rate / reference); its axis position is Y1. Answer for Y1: 363.0 deg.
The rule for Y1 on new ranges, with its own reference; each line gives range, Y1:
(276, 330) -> 329.0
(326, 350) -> 335.0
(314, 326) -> 317.0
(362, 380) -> 363.0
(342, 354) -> 343.0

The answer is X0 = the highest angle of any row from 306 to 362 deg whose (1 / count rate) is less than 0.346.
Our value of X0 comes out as 361.0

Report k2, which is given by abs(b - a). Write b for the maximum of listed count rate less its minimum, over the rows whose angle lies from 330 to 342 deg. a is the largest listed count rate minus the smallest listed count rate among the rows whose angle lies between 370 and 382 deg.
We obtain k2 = 0.11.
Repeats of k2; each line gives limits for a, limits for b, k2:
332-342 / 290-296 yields 0.13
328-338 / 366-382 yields 0.01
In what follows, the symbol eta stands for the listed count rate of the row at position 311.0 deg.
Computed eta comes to 2.884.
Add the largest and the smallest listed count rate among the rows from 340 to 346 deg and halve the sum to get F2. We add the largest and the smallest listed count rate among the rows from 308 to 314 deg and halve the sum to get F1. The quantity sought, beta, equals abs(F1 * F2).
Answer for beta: 8.9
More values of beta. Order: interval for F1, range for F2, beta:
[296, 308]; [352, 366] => 8.6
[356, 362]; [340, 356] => 8.6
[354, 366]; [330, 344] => 9.4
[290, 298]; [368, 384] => 8.3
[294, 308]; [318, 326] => 8.4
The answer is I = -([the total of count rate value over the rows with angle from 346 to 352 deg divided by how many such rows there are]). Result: -2.92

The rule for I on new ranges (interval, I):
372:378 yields -2.89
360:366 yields -3.03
